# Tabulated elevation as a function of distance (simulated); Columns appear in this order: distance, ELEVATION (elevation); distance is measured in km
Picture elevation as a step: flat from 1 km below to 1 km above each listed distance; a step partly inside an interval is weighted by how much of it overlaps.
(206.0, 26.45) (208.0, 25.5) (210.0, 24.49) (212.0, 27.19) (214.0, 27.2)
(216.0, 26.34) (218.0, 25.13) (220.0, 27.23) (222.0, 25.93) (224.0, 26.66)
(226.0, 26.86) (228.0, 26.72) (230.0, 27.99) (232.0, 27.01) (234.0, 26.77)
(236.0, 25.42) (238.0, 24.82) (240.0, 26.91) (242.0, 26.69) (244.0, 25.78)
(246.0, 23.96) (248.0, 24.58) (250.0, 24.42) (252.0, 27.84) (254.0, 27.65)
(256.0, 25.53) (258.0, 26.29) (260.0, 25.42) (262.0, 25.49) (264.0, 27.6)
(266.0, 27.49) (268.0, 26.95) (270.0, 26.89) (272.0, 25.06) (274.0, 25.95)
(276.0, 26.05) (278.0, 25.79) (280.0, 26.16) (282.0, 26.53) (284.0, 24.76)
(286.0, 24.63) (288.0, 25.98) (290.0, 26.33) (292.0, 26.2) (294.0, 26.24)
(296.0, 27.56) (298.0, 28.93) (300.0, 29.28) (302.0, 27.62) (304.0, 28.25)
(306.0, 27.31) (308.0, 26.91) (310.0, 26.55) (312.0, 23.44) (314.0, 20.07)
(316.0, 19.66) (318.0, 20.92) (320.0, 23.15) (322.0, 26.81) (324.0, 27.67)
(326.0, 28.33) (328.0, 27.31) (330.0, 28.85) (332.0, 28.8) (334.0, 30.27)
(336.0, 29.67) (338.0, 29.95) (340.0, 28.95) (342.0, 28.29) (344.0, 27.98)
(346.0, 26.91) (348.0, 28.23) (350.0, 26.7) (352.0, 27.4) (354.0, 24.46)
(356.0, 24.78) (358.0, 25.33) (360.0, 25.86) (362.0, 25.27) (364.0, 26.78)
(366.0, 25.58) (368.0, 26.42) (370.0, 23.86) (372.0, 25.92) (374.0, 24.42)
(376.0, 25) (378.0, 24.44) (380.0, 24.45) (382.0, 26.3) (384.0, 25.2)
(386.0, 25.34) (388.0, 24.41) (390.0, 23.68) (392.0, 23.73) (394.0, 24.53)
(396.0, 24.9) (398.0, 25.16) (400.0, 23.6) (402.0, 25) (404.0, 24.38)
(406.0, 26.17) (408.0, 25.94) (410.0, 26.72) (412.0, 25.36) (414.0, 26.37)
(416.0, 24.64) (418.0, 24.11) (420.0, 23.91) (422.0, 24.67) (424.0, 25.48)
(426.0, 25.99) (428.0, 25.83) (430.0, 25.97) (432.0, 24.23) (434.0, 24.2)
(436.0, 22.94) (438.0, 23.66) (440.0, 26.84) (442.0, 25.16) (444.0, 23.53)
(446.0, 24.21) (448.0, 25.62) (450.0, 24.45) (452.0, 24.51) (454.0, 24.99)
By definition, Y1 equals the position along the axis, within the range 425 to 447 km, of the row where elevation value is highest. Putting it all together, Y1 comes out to 440.0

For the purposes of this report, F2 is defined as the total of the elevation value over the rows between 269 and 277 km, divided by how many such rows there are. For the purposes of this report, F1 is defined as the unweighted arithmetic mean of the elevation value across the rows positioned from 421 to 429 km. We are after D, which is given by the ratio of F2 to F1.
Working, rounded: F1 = 25.5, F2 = 26.0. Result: 1.02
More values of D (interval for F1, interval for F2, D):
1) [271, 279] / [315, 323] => 0.88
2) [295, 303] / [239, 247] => 0.91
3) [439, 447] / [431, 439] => 0.95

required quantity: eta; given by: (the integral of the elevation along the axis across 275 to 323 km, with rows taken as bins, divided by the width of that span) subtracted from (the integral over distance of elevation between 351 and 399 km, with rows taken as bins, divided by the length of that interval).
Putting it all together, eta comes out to -0.5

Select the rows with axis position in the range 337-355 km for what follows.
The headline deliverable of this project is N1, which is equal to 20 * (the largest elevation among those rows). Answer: 599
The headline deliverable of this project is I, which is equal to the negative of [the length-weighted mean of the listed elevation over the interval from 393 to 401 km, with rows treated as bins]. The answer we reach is -24.5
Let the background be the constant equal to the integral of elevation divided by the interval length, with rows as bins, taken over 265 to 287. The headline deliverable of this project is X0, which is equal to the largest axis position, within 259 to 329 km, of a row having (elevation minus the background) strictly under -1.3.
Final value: 320.0 km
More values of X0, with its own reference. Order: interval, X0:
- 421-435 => 434.0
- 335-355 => 354.0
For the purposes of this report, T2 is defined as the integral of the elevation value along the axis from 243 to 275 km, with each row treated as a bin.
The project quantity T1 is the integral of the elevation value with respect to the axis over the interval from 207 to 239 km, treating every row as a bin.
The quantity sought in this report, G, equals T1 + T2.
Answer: 1676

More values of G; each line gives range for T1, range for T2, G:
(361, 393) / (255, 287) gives 1635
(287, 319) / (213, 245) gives 1669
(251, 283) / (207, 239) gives 1688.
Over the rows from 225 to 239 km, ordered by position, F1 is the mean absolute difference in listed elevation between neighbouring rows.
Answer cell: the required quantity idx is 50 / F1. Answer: 66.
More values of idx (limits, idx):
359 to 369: 48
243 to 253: 33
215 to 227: 45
